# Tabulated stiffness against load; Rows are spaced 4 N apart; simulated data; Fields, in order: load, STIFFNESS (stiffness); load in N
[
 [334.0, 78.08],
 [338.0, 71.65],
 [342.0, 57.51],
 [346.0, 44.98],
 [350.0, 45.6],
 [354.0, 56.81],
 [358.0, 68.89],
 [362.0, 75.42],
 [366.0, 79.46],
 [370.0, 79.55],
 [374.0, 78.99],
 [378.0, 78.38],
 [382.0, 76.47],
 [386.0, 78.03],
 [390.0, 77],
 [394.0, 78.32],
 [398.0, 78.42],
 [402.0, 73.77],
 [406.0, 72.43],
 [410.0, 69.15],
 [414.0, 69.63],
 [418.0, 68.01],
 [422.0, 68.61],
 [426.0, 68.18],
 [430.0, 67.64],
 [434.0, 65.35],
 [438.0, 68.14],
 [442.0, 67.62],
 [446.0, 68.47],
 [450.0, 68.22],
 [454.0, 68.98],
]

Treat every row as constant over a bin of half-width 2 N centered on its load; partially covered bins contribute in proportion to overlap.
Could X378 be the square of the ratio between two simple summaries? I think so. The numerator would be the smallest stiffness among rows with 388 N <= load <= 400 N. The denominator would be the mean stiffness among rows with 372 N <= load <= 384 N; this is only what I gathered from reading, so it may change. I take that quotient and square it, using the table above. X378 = 0.98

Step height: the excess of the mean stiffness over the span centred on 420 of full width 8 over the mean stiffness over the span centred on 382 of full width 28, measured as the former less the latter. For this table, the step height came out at -10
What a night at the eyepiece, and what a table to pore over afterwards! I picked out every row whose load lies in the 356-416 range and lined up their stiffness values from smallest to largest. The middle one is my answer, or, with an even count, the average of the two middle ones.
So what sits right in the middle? 77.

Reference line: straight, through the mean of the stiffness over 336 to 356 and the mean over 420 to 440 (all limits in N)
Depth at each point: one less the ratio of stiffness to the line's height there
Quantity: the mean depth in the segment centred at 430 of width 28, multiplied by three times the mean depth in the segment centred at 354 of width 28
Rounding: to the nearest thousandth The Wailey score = 0.000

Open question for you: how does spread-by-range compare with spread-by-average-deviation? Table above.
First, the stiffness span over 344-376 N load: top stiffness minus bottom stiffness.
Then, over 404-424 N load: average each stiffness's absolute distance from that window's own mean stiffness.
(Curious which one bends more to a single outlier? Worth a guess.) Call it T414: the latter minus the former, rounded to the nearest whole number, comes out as -33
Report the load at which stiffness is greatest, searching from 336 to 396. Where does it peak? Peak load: 370.0 N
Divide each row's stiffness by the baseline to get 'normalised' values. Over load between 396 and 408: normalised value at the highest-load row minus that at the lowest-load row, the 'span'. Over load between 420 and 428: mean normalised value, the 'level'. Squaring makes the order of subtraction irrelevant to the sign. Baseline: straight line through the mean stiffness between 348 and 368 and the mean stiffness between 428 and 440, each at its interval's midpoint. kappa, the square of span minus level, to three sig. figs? 1.25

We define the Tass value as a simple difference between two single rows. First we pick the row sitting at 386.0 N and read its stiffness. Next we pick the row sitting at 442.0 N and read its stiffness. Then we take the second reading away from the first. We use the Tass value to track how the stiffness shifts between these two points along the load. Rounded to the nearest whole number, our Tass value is 10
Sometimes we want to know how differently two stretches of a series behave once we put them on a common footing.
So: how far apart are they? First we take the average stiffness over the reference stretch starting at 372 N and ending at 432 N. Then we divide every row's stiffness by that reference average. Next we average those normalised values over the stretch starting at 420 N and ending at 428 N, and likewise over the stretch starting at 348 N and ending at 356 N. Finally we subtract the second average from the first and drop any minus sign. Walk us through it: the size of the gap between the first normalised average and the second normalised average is 0.23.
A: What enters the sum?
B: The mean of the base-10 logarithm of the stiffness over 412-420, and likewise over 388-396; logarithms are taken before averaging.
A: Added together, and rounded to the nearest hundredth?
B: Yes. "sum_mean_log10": 3.73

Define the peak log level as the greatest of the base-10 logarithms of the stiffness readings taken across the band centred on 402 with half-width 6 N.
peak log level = 1.89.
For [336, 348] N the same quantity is 1.86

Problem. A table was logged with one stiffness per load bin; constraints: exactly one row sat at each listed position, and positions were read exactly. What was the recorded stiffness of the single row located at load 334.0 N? 78.08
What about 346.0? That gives 44.98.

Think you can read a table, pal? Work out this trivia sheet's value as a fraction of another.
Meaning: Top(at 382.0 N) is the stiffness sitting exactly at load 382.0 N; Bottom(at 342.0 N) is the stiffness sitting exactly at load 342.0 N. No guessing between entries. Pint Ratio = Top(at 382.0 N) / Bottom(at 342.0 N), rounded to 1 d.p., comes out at 1.3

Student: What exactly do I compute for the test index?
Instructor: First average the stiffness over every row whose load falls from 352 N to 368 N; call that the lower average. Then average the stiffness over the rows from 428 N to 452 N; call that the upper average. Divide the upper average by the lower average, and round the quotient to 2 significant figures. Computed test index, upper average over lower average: 0.96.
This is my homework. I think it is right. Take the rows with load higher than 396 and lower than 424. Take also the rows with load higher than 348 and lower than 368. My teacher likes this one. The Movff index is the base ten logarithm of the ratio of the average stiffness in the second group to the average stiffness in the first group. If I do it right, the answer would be -0.039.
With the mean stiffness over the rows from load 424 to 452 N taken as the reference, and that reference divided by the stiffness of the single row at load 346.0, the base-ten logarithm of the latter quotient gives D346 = 0.18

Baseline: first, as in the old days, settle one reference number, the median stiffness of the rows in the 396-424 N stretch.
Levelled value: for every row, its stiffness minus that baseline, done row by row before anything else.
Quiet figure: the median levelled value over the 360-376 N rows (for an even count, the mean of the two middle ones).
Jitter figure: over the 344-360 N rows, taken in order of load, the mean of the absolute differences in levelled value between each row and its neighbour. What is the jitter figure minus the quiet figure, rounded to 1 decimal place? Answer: -1.6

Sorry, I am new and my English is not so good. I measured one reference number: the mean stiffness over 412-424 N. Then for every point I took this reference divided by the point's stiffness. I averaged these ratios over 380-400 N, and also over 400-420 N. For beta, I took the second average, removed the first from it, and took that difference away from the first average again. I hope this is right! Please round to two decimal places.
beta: 0.80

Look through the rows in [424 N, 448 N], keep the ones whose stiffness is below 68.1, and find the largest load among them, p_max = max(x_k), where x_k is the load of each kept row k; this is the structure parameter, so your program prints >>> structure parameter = 442.0 N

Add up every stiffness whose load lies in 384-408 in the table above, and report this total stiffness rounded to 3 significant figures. 458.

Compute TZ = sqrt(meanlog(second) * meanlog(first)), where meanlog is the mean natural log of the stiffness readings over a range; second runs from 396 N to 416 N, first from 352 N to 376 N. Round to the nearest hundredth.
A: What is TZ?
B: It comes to 4.29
